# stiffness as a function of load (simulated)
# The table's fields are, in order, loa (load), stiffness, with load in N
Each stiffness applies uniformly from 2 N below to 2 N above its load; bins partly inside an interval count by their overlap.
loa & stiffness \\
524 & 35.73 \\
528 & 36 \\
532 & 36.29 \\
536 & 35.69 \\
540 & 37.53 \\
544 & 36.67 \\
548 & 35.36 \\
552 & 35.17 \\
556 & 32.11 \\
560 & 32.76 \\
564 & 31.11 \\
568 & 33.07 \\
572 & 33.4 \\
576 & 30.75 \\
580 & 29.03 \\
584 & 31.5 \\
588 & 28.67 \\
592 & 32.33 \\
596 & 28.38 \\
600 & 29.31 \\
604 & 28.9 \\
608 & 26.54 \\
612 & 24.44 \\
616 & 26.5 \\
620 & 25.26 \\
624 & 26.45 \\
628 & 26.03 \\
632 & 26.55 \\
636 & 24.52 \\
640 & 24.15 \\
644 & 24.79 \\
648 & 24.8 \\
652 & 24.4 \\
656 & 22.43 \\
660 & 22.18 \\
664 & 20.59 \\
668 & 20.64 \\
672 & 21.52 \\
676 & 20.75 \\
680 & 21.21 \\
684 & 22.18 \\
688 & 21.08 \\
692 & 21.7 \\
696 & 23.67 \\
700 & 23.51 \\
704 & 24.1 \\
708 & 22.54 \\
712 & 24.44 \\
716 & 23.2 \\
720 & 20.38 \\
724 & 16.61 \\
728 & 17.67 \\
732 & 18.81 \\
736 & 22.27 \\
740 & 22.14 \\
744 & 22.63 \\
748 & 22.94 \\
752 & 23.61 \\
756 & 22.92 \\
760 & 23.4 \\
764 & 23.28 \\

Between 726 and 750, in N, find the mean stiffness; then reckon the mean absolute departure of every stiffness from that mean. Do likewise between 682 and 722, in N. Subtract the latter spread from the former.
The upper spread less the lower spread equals 0.8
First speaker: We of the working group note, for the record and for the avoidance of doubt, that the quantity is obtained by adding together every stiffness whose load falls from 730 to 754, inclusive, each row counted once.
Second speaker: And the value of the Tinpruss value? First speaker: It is 132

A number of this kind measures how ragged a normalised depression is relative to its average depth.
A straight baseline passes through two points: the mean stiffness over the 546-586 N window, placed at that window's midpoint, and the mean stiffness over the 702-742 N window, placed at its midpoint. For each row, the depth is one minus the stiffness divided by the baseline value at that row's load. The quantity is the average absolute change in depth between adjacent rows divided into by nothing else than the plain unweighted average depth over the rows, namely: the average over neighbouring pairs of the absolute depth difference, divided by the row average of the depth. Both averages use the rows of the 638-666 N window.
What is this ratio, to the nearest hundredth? 0.25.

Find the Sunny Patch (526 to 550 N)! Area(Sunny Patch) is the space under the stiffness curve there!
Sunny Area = 870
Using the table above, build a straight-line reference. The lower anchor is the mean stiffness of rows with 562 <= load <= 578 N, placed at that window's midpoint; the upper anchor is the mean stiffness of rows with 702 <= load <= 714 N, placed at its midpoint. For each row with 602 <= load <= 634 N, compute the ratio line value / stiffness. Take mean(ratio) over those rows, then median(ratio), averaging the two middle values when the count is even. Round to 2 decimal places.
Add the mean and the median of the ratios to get 2.21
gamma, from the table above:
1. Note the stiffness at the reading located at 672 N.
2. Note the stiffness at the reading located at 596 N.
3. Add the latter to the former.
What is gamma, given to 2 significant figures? 50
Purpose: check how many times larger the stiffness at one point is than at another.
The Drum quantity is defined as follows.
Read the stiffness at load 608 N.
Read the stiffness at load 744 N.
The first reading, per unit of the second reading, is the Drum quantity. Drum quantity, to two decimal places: 1.17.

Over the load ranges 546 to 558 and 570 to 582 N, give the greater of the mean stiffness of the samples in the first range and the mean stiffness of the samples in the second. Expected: 34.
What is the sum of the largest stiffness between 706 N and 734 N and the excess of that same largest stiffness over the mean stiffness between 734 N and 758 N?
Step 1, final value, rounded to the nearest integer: 26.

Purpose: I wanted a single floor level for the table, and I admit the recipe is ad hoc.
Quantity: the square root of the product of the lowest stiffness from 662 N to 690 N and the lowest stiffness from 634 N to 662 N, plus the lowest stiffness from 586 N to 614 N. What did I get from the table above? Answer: 45.8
